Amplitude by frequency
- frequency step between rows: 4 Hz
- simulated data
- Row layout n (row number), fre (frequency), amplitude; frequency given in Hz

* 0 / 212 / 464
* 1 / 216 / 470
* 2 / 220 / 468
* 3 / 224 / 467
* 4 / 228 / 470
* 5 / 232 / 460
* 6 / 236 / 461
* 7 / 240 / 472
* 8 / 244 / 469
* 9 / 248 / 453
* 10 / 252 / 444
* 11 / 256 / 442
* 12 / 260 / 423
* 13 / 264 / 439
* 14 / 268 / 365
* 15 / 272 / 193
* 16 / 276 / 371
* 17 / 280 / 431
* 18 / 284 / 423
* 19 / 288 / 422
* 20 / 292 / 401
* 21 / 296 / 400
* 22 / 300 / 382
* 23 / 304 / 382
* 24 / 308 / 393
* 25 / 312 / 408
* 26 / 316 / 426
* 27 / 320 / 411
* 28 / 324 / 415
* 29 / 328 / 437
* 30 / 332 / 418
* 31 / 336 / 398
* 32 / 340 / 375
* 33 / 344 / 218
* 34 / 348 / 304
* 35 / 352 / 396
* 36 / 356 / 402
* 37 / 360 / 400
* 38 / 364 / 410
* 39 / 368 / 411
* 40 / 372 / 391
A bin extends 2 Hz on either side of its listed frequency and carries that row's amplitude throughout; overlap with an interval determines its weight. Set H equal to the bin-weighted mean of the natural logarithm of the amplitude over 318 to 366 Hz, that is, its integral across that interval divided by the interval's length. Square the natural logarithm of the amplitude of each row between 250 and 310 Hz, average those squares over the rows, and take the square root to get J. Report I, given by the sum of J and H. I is 11.9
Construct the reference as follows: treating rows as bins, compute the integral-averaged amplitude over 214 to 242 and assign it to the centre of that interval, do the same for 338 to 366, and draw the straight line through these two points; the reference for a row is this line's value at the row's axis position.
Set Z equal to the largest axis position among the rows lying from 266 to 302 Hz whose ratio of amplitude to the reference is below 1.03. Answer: 300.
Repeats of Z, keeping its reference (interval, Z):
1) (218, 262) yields 260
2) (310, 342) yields 340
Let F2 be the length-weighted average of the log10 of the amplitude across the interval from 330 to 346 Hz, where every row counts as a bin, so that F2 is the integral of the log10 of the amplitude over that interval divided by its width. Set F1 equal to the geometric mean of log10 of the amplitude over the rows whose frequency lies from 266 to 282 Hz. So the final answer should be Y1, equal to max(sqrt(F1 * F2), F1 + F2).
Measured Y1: 5.04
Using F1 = 2.51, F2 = 2.53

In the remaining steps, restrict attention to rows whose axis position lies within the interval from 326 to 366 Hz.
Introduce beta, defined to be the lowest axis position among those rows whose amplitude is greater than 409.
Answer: 328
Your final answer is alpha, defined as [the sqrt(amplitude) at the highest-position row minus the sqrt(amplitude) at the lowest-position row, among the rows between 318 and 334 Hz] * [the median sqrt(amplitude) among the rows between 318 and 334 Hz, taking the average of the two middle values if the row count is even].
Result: 4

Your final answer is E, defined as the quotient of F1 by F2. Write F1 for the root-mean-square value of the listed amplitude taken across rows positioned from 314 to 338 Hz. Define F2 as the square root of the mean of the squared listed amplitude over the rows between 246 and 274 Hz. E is 1.04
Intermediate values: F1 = 418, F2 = 404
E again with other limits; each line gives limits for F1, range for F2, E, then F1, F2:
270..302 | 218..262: 0.84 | 385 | 457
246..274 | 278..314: 1.00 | 404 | 405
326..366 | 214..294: 0.88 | 381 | 432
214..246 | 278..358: 1.18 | 467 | 395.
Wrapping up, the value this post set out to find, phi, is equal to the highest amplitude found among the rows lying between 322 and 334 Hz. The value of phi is 437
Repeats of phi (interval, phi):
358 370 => 411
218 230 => 470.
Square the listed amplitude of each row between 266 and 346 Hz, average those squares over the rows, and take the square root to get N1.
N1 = 389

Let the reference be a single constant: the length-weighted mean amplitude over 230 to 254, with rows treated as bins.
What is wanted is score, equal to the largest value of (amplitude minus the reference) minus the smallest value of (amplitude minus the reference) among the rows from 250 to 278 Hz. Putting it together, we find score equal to 251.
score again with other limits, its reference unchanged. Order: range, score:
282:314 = 41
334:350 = 180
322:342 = 62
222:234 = 10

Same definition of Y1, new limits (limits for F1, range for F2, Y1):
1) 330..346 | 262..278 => 5.05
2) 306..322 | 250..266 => 5.25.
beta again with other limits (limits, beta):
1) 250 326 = 252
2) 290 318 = 316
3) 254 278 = 256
